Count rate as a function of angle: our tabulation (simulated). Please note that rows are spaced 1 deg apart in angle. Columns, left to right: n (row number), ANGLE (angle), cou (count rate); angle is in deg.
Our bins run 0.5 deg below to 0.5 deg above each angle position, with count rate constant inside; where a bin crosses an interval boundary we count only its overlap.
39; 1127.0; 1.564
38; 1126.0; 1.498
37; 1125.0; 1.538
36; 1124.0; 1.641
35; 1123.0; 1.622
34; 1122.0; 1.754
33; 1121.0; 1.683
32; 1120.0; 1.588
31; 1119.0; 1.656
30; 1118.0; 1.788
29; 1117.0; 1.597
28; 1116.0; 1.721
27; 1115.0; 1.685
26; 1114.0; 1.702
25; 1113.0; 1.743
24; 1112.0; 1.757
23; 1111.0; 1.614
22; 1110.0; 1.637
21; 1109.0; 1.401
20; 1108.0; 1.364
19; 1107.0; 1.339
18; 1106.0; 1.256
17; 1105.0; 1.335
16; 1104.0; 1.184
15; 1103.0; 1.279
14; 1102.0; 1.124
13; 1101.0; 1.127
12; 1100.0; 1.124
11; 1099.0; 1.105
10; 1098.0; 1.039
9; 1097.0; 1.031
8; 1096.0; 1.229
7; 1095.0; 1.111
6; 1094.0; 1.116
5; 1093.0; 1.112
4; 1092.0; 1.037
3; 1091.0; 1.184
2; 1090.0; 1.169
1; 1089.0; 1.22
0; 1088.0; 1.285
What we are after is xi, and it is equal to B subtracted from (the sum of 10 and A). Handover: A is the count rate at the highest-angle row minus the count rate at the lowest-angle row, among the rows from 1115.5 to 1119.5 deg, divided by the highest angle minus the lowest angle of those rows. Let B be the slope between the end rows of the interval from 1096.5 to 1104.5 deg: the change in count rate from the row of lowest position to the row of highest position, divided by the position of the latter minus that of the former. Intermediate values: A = -0.02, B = 0.02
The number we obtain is 10.0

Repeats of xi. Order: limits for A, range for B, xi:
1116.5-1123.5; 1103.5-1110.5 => 9.9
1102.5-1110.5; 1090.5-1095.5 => 10.1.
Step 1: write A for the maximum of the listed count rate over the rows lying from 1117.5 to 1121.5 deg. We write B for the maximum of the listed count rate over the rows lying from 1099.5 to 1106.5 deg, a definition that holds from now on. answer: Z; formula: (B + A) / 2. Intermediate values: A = 1.788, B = 1.335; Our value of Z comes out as 1.56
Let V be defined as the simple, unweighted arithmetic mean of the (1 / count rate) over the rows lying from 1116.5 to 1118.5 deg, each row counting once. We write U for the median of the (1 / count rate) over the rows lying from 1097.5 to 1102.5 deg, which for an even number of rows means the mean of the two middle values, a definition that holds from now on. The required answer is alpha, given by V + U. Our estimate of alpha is 1.48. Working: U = 0.890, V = 0.59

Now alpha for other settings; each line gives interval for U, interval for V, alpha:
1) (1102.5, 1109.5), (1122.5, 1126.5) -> 1.38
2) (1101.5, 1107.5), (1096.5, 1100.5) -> 1.72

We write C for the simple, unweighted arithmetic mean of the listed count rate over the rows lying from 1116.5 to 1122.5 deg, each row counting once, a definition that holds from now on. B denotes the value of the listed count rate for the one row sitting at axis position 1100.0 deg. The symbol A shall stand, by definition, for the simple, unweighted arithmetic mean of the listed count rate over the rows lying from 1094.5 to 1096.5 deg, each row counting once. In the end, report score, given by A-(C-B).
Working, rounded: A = 1.17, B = 1.124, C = 1.7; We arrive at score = 0.62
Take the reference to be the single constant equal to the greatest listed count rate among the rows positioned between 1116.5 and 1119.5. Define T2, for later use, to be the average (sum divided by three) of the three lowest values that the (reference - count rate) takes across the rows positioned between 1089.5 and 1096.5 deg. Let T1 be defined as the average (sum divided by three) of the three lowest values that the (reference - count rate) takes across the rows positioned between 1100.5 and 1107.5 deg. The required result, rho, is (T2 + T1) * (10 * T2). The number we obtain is 6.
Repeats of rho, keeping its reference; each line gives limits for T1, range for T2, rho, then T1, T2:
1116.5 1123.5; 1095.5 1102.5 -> 4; 0.05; 0.63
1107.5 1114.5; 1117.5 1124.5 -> 0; 0.05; 0.05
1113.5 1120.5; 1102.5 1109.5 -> 2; 0.05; 0.42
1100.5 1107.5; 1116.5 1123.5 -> 0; 0.47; 0.05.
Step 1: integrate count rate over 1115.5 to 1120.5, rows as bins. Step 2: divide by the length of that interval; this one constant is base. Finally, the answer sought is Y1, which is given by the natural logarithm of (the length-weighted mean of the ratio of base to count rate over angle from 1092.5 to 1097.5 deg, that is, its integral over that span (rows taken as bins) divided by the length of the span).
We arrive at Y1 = 0.40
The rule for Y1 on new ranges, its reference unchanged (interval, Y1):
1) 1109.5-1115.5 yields -0.01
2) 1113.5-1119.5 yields -0.01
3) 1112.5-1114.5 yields -0.03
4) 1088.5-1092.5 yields 0.37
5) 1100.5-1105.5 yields 0.33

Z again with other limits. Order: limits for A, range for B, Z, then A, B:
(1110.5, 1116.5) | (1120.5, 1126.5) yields 1.76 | 1.757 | 1.754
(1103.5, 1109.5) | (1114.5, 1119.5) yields 1.59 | 1.401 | 1.788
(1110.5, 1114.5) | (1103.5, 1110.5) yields 1.70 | 1.757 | 1.637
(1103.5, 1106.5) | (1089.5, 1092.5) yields 1.26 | 1.335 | 1.184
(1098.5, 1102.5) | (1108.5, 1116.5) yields 1.44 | 1.127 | 1.757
